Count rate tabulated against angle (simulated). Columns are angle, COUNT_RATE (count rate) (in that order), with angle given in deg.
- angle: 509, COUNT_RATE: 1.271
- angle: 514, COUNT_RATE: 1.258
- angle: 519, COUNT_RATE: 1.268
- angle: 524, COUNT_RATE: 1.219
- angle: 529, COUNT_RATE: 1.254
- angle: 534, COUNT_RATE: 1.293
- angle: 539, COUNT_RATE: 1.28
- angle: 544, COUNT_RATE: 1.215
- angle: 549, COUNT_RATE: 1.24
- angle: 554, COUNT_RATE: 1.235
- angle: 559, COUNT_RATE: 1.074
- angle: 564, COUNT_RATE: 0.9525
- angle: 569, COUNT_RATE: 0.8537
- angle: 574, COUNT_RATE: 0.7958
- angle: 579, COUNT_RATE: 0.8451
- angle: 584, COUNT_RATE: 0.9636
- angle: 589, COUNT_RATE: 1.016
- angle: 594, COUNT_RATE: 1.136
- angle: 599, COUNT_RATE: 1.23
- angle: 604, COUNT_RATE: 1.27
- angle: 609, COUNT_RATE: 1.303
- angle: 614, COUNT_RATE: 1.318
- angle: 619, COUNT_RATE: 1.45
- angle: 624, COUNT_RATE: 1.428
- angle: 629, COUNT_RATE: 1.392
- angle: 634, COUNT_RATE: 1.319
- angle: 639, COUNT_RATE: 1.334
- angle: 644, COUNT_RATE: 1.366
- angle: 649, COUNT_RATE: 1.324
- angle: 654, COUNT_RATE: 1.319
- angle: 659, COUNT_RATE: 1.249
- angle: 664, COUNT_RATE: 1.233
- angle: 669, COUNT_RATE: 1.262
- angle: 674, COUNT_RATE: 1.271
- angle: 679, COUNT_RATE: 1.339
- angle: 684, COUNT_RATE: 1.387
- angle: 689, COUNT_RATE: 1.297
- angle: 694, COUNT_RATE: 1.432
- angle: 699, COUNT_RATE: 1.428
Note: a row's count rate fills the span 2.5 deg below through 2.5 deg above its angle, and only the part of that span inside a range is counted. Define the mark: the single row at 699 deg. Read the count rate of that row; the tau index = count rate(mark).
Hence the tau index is 1.428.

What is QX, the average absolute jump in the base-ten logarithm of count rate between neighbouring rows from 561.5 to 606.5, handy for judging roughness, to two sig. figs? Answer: 0.035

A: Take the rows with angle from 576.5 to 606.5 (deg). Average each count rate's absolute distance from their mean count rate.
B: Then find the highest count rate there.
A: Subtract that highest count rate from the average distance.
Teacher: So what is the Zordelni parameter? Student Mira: -1.13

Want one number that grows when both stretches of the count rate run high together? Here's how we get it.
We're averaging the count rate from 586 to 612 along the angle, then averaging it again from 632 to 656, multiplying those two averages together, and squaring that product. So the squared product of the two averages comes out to 2.5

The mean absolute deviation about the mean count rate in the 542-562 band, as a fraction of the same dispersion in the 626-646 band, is 2.2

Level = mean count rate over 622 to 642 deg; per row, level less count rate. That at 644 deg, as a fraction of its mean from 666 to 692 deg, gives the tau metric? 0.0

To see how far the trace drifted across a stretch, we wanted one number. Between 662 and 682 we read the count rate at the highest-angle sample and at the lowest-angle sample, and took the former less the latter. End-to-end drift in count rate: 0.11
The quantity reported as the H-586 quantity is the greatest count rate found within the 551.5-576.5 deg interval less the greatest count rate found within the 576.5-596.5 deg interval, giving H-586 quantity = 0.10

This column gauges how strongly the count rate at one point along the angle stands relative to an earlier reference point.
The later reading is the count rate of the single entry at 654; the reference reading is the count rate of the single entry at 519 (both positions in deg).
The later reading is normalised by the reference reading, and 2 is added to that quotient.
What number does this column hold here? 3.04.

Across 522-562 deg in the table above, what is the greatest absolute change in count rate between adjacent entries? 0.16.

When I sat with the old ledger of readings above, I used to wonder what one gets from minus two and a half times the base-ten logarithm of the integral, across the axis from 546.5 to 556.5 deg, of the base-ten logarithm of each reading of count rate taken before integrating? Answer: 0.1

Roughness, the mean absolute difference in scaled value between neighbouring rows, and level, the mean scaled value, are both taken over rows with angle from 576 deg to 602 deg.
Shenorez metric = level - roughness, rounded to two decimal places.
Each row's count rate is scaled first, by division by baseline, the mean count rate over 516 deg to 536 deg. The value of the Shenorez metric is 0.75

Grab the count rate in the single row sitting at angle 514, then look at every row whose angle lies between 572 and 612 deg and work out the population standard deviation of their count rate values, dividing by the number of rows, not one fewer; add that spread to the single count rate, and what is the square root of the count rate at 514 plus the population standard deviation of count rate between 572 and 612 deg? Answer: 1.20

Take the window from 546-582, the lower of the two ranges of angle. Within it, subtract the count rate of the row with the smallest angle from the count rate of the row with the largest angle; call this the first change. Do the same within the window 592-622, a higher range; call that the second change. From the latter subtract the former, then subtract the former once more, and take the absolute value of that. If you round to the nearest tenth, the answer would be 1.1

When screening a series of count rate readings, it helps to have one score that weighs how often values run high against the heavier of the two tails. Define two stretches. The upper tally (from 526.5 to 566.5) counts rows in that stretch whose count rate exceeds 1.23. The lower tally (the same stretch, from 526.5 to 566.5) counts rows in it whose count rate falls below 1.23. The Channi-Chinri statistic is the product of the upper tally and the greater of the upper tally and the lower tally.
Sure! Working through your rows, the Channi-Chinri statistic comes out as 25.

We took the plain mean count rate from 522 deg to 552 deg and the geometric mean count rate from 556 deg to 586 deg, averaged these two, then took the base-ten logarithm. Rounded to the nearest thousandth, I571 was 0.033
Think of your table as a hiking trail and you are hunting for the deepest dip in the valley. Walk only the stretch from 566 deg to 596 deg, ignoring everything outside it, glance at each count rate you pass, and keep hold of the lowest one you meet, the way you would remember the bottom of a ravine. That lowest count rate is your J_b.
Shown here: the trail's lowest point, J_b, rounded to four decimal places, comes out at 0.7958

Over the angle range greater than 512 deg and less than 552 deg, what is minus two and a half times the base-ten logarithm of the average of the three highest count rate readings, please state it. -0.27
